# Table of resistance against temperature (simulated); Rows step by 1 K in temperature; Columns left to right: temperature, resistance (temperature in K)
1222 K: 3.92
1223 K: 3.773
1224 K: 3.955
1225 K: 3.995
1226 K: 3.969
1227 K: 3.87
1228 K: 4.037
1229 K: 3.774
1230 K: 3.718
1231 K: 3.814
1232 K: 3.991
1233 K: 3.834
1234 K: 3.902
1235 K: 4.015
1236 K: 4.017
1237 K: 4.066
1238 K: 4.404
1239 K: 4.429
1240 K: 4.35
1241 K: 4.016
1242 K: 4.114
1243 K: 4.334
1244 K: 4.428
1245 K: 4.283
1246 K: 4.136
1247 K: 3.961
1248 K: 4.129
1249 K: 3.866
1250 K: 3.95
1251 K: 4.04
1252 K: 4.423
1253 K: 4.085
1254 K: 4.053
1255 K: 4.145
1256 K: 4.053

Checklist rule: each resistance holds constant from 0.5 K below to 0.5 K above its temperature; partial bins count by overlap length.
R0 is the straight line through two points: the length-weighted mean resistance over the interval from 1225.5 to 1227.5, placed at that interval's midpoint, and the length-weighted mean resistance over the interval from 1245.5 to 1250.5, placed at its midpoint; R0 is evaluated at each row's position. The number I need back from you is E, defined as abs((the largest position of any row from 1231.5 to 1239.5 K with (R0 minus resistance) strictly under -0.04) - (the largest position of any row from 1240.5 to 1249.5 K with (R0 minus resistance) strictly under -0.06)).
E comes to 9 K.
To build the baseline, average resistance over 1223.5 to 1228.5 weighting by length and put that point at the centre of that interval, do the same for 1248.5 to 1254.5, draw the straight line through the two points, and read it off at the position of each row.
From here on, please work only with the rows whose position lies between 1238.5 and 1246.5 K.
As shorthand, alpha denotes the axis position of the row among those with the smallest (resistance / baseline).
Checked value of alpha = 1241 K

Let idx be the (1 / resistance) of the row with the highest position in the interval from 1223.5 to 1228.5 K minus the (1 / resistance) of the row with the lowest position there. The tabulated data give -0.005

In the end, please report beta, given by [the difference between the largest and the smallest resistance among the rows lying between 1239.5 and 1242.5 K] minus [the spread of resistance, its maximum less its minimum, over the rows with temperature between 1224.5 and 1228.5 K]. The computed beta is 0.17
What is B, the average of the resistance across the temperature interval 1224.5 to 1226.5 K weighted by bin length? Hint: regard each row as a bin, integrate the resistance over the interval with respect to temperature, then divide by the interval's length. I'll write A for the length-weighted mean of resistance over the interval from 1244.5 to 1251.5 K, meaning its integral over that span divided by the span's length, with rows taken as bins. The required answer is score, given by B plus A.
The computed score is 8.03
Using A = 4.05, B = 3.98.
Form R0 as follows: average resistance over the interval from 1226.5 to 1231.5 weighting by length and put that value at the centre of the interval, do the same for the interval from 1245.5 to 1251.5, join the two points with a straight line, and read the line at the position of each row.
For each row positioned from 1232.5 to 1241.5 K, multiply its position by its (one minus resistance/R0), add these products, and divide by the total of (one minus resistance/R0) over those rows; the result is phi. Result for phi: 1238.5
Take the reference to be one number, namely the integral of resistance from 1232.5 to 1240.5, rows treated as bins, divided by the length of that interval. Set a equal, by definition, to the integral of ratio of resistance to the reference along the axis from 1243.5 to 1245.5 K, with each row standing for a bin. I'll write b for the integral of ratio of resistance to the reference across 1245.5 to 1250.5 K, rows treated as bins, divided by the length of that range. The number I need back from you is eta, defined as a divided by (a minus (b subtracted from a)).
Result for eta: 2.2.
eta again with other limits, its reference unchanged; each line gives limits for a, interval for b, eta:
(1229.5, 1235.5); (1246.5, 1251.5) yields 5.8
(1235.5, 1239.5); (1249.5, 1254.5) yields 4.1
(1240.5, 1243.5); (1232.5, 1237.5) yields 3.1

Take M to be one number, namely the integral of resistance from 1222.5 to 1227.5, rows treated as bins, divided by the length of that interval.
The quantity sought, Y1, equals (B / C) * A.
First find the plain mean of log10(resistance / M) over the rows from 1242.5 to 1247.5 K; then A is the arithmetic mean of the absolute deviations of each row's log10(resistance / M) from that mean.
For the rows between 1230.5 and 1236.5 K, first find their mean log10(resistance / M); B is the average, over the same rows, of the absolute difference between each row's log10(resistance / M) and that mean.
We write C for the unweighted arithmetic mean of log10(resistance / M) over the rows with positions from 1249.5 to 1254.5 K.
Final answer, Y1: 0.0062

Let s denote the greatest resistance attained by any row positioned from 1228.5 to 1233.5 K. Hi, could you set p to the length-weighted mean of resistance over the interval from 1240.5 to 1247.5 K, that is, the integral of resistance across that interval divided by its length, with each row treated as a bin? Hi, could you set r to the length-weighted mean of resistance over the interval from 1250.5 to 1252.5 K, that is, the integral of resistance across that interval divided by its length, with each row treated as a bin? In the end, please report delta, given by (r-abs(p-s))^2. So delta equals 16.3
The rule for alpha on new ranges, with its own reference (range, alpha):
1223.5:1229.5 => 1229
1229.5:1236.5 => 1230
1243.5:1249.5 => 1249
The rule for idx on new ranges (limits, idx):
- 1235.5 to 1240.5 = -0.019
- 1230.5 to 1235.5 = -0.013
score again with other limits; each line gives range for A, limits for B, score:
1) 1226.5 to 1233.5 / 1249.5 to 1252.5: 8.00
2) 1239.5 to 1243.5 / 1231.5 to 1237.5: 8.17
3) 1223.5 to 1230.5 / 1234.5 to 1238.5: 8.03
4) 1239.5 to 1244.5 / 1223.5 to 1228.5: 8.21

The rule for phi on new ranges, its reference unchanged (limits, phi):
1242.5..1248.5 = 1244.4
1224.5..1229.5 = 1226.1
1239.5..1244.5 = 1242.3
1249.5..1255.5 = 1253.0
